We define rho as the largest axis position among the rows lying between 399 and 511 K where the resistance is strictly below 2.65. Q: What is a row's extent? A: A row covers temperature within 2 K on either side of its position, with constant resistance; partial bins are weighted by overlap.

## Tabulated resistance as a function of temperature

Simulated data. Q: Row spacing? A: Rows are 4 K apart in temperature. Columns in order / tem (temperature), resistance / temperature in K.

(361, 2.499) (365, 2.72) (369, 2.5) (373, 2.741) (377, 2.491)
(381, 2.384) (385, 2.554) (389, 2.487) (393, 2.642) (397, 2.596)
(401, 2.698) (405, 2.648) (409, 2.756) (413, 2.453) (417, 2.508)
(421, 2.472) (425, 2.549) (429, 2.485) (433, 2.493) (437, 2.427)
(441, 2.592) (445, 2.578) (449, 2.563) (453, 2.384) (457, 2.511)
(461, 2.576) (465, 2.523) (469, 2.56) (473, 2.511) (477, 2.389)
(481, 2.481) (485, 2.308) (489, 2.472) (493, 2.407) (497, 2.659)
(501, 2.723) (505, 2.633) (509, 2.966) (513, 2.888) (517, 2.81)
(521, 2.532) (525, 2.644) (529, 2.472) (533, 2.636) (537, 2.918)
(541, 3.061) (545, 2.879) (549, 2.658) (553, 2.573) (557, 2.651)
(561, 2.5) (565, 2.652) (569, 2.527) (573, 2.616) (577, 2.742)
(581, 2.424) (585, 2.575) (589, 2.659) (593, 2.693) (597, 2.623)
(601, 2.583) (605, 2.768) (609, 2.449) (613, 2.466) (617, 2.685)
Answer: 505 K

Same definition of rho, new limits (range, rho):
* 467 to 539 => 533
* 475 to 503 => 493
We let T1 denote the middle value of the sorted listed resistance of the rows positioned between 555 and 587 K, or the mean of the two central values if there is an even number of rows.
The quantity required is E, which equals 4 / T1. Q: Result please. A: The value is 1.54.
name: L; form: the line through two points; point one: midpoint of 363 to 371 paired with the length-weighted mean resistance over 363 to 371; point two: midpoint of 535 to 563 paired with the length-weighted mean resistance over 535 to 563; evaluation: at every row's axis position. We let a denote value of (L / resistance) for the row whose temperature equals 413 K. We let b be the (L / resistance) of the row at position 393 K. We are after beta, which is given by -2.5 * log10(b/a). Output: 0.09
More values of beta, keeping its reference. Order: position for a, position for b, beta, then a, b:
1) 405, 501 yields 0.00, 1.00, 1.00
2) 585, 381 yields -0.02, 1.08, 1.10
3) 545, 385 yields -0.08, 0.95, 1.03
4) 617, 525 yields 0.01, 1.04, 1.03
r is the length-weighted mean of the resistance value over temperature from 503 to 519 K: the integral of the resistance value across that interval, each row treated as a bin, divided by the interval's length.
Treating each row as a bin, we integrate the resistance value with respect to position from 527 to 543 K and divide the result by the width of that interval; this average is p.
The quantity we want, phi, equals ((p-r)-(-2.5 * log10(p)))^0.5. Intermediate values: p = 2.77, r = 2.82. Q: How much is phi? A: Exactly 1.03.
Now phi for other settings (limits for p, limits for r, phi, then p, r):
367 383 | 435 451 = 1.00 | 2.53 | 2.54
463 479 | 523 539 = 0.91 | 2.50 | 2.67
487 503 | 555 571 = 1.00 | 2.57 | 2.58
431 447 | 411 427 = 1.02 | 2.52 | 2.50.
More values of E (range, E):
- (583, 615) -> 1.54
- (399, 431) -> 1.58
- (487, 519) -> 1.49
